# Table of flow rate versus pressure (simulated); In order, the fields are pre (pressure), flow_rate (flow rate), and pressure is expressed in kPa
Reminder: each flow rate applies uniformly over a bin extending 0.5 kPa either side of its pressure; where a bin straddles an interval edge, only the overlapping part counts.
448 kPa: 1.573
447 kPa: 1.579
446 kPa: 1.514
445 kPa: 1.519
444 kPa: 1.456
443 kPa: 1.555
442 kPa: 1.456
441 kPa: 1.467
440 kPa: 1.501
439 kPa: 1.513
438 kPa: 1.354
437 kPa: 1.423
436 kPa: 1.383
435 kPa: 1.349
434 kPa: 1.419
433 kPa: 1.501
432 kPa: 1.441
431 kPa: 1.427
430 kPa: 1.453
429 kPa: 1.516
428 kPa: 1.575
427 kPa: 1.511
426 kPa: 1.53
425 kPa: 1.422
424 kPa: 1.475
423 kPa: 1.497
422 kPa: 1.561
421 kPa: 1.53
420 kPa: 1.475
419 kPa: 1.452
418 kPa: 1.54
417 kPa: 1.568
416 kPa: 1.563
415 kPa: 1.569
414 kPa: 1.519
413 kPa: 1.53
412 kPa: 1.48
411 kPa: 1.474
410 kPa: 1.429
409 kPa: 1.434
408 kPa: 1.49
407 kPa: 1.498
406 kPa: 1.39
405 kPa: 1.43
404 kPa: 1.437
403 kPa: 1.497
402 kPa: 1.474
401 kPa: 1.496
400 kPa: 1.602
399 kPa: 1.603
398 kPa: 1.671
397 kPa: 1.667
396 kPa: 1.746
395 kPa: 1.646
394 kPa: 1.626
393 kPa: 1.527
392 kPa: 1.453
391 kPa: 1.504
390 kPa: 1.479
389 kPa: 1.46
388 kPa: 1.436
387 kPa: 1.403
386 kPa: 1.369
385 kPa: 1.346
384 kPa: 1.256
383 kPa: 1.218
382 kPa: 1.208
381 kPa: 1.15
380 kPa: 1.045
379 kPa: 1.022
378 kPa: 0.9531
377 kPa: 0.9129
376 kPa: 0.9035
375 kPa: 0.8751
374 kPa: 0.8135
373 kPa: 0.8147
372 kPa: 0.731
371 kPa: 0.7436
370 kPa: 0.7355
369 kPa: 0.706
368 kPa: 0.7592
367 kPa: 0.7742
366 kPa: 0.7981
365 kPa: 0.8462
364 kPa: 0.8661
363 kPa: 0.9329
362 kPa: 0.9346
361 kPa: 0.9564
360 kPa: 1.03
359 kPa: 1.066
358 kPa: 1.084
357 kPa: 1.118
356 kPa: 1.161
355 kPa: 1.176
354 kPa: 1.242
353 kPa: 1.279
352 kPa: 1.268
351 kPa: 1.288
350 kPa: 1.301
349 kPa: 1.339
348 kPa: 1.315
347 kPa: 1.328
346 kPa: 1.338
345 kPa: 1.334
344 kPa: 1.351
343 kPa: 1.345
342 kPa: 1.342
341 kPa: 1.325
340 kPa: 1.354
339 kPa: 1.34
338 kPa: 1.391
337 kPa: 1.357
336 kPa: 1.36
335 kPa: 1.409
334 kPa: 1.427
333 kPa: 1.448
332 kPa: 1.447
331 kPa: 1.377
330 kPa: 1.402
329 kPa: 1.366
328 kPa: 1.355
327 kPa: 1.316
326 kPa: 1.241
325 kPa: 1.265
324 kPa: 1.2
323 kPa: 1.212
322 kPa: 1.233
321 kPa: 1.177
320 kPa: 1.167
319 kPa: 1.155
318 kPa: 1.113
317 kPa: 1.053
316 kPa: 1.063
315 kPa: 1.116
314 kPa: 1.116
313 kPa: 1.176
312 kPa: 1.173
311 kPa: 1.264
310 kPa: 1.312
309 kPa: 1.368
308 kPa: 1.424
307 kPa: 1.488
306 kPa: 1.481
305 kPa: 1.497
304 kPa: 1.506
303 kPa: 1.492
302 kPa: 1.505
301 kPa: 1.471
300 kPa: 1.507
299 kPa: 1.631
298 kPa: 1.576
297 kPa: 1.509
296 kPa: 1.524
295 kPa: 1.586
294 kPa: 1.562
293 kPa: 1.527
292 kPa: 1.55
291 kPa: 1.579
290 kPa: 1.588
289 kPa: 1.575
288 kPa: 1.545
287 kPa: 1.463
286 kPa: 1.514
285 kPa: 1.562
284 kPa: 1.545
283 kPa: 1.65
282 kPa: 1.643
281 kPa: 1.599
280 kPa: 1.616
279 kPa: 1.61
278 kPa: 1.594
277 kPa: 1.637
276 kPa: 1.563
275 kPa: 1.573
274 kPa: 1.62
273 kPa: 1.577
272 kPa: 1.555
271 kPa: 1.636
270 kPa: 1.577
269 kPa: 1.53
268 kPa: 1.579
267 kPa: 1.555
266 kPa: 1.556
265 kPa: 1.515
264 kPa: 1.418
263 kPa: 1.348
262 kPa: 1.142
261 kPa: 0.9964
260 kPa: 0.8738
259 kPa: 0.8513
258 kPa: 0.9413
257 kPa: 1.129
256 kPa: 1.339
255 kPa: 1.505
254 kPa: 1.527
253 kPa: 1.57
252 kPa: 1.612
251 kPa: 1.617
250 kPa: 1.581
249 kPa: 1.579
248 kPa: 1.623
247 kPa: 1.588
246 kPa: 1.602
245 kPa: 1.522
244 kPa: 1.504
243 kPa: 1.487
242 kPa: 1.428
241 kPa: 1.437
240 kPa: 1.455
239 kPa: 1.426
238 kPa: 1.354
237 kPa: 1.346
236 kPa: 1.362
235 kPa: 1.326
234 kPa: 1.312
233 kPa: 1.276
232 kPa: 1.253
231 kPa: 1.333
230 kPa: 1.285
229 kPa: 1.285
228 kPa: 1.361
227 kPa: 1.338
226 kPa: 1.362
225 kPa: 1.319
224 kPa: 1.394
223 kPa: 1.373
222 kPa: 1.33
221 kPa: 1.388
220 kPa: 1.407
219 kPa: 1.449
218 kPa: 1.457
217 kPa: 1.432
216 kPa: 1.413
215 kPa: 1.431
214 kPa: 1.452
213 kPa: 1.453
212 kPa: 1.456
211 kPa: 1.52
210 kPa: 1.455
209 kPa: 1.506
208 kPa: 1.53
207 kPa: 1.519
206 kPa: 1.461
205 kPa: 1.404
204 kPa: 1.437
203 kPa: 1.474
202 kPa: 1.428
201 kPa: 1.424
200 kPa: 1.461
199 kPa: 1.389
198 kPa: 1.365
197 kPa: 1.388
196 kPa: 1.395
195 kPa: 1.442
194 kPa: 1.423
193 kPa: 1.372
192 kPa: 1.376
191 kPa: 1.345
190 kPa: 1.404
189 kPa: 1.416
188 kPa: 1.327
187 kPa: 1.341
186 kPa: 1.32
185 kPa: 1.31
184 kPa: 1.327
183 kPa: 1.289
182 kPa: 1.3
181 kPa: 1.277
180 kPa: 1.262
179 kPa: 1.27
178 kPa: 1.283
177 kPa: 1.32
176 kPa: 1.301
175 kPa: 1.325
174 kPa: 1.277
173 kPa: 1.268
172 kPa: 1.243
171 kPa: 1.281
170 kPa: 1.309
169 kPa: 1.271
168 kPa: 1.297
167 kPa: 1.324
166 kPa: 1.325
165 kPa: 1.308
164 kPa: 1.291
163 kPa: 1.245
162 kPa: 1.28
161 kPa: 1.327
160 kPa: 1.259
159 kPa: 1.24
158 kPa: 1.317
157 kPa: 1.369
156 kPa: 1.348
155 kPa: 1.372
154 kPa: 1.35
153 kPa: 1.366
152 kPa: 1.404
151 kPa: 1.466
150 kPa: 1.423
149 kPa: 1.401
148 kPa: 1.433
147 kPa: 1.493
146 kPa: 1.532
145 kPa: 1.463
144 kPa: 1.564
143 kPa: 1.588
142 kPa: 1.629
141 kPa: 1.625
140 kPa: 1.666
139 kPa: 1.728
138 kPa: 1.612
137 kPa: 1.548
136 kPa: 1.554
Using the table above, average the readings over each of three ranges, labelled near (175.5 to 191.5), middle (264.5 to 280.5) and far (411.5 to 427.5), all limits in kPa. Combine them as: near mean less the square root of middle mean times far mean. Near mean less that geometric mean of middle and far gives -0.23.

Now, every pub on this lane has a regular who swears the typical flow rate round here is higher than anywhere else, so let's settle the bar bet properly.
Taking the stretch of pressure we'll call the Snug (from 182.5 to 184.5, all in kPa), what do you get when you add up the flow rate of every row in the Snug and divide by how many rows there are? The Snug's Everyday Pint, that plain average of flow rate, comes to 1.31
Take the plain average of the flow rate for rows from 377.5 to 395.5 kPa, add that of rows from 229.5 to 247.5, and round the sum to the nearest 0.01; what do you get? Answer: 2.74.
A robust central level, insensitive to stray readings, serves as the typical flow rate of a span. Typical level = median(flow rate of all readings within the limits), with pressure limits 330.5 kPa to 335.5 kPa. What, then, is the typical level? 1.4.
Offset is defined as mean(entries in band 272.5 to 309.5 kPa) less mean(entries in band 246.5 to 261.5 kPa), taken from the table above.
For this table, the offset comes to 0.19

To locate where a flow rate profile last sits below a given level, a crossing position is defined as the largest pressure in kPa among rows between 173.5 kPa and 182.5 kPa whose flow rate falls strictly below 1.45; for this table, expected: 182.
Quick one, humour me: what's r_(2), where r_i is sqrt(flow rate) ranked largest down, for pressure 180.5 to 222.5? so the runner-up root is 1.23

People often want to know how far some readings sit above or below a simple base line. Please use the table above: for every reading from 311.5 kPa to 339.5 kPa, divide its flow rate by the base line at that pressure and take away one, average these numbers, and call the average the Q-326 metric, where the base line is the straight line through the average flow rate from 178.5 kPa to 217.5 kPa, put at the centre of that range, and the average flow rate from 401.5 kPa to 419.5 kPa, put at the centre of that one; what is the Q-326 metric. -0.13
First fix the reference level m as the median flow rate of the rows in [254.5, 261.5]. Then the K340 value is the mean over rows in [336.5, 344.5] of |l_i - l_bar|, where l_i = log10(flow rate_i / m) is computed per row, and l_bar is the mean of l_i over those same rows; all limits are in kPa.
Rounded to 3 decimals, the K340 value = 0.004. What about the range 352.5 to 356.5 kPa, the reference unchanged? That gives 0.016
